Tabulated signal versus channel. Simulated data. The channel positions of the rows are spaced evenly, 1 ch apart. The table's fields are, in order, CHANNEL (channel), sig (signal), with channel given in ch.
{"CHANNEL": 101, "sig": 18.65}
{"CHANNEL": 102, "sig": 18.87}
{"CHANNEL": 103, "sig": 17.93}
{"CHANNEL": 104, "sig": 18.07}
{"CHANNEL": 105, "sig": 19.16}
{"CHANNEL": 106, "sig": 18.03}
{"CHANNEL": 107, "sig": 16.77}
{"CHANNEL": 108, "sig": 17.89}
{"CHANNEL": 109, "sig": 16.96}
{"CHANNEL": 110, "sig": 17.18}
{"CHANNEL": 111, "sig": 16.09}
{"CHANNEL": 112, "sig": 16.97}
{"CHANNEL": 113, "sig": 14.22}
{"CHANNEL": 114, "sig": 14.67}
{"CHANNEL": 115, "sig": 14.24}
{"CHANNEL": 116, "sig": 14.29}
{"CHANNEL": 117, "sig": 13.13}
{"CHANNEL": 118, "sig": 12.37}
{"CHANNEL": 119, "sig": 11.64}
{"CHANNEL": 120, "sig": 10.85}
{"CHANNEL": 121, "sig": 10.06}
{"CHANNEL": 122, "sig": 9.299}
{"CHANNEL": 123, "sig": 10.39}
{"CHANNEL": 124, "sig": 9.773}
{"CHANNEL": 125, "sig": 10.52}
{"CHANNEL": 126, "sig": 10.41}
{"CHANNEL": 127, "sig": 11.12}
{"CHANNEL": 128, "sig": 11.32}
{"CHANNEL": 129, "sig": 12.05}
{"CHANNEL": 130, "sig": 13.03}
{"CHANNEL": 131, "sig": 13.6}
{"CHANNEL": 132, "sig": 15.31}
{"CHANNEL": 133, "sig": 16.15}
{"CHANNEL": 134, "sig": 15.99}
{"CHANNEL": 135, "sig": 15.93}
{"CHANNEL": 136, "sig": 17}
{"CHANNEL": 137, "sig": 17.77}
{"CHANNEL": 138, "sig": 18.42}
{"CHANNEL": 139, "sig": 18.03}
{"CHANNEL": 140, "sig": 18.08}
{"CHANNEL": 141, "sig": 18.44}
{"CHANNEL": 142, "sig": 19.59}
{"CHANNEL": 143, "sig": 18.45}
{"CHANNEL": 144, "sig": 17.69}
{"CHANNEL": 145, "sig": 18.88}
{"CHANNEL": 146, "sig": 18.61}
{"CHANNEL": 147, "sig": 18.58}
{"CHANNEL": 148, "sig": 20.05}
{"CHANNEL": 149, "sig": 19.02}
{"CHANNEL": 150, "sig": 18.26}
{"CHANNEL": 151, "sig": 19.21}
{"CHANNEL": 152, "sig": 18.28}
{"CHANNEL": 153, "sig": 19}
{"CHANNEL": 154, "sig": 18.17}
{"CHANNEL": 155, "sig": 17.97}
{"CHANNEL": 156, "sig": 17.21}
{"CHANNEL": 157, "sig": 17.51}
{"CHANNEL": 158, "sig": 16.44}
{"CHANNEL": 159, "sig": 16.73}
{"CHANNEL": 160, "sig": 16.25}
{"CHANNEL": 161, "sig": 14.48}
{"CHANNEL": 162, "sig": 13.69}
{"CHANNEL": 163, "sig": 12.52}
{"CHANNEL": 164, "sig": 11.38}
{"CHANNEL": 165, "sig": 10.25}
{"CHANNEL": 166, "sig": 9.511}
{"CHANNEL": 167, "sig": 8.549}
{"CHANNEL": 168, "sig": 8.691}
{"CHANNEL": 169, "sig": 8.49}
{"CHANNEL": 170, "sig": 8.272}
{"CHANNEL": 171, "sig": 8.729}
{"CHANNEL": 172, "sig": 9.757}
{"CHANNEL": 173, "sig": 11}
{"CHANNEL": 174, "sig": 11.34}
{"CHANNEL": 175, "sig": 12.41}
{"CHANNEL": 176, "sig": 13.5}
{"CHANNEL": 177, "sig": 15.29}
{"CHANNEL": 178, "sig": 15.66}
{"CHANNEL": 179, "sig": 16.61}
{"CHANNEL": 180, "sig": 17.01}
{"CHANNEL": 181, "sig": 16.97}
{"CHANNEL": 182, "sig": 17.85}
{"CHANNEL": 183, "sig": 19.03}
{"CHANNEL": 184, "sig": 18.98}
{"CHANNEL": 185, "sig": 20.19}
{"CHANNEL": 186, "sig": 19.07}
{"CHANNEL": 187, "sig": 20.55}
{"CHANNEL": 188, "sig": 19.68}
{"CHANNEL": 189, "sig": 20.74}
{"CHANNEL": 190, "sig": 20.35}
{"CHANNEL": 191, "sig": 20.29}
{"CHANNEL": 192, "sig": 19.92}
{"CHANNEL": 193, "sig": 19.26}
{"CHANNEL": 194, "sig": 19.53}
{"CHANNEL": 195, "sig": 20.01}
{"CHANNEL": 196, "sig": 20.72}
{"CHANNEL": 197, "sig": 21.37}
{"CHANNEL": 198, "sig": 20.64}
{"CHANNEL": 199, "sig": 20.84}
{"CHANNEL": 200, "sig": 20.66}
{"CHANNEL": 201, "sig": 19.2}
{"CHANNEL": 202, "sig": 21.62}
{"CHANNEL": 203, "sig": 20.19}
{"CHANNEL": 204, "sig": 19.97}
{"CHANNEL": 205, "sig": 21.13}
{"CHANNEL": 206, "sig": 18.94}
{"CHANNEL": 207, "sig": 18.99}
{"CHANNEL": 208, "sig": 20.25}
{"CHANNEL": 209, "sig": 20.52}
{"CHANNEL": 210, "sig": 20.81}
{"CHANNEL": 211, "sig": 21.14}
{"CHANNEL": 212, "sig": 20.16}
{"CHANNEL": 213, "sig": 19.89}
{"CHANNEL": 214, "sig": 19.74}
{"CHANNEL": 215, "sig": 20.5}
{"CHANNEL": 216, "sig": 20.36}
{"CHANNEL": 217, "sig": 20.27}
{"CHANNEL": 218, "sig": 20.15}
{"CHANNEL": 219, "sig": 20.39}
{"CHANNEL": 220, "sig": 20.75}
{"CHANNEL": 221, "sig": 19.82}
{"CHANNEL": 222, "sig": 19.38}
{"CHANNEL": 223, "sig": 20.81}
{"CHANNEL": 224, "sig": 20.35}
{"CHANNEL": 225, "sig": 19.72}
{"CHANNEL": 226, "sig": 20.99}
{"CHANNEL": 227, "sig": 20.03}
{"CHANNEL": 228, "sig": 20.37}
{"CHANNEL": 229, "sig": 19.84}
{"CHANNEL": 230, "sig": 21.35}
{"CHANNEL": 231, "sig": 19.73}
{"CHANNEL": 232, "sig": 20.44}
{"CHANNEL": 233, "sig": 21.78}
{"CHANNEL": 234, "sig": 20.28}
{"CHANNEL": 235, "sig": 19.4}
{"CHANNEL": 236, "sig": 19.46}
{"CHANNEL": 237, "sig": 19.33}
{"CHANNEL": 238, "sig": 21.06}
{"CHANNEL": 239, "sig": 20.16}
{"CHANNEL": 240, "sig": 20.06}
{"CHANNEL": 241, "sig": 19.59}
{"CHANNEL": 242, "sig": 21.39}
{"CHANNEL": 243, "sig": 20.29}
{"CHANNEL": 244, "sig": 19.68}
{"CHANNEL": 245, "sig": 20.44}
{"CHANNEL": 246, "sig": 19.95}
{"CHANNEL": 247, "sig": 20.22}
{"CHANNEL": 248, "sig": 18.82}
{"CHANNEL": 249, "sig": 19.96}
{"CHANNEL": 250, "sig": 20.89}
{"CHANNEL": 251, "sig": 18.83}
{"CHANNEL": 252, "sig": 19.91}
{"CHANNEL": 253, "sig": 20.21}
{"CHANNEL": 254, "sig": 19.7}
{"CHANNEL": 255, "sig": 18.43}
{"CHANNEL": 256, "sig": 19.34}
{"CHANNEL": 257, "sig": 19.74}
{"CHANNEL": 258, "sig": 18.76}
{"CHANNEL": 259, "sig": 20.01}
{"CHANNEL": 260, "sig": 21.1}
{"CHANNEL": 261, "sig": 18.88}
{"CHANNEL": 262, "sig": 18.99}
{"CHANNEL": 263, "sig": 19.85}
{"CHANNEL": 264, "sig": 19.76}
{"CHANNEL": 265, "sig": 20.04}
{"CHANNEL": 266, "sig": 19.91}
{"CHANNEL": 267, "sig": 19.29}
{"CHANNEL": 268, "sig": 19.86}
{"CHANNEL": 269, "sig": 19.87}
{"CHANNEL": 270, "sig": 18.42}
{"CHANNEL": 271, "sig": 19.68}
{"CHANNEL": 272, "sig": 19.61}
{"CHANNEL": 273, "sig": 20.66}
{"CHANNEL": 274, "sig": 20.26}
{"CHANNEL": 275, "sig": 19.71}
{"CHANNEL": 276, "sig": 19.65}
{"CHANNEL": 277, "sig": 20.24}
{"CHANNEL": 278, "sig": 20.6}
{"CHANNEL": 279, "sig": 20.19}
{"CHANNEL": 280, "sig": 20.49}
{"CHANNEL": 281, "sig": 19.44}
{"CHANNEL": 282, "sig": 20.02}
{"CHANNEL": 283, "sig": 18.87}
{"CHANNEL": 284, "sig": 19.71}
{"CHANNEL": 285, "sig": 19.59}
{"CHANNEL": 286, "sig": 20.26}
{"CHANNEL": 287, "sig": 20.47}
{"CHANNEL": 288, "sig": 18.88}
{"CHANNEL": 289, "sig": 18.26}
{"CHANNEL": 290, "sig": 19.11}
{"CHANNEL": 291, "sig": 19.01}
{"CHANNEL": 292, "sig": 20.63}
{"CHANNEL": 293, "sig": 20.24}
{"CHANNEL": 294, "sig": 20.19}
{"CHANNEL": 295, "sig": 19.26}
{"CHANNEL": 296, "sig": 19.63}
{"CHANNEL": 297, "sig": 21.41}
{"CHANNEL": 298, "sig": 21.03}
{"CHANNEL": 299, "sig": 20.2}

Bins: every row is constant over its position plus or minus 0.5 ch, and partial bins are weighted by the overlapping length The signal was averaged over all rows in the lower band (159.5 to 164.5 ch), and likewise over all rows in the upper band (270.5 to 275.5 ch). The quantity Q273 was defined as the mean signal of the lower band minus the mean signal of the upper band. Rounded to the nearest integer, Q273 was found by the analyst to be -6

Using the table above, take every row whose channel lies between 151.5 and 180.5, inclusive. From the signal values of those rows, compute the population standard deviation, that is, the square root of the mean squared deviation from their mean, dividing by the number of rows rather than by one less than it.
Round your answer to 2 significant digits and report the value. 3.5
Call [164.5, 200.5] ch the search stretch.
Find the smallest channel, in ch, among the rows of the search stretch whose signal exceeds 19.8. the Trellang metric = 185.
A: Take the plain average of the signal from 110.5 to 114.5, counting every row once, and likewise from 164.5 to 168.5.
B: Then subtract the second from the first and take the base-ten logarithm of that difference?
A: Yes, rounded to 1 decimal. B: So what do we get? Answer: 0.8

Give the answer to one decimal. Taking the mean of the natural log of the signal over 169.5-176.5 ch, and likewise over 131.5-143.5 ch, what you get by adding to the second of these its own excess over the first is 3.4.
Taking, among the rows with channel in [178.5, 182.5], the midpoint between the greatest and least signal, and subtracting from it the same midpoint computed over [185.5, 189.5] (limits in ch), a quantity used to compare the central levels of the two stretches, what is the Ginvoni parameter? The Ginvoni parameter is -2.7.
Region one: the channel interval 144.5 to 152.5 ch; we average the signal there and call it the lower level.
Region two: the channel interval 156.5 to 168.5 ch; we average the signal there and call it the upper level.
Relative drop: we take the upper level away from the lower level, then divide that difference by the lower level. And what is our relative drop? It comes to 0.31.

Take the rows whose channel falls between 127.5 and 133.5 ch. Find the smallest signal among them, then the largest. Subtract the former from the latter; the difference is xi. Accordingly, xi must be 4.8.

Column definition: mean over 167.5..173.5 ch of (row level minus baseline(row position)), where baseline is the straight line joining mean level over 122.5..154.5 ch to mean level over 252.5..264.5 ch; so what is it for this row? -8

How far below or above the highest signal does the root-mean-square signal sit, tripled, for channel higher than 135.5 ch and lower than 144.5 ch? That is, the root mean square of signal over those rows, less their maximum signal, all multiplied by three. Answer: -4.2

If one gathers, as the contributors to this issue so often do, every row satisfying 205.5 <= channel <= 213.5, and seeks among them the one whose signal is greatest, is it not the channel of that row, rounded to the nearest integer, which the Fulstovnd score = 211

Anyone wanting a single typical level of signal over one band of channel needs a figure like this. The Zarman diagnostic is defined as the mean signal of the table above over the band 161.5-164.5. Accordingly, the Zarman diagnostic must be 12.5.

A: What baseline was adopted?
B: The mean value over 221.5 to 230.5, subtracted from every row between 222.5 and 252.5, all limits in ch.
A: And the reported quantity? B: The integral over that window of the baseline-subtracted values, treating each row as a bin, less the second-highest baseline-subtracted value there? -5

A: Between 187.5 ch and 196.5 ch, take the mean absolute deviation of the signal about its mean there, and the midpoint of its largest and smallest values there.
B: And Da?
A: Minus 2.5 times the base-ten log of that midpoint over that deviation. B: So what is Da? -4.20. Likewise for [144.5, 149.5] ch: -4.19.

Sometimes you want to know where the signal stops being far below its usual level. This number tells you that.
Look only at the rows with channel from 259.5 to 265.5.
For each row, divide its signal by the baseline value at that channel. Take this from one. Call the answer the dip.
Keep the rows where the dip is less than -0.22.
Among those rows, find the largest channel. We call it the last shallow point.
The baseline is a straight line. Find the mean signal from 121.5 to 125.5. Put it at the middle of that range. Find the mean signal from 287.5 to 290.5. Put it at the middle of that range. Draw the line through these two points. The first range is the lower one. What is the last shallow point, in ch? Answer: 260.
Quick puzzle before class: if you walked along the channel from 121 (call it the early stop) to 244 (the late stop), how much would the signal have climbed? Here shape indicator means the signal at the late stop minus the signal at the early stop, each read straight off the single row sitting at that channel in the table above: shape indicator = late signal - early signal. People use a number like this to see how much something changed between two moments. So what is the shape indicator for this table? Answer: 10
